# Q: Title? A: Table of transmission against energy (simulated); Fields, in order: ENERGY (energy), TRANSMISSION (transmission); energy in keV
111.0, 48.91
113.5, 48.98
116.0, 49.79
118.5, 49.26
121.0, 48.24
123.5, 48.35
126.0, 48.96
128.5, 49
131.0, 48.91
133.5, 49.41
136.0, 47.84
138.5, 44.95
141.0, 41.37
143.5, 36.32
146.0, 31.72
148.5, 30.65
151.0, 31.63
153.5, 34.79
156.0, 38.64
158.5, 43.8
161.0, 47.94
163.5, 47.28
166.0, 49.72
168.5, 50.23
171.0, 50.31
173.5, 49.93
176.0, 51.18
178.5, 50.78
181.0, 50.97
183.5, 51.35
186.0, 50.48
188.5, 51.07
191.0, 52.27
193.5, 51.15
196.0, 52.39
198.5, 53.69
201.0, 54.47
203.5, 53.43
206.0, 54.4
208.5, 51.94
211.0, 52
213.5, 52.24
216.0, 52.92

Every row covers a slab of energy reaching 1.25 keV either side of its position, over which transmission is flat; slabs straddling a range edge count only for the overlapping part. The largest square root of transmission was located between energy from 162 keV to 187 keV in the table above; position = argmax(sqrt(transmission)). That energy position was 183.5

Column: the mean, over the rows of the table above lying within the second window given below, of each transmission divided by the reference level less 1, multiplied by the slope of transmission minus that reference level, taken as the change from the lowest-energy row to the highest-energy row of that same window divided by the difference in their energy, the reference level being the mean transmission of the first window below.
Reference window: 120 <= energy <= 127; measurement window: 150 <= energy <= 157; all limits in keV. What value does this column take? -0.39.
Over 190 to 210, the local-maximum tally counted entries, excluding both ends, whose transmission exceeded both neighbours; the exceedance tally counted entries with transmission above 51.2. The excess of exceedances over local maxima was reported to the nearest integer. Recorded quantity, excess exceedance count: 5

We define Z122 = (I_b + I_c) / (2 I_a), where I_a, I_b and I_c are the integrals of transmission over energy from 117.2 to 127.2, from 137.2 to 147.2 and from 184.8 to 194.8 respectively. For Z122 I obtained 0.92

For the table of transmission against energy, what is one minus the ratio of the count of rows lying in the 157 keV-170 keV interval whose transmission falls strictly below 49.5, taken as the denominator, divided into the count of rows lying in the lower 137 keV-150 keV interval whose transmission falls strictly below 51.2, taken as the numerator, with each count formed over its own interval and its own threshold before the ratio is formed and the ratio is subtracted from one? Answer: -0.67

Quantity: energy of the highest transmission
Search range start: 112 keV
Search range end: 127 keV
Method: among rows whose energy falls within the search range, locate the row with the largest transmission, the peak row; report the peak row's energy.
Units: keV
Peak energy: 116.0 keV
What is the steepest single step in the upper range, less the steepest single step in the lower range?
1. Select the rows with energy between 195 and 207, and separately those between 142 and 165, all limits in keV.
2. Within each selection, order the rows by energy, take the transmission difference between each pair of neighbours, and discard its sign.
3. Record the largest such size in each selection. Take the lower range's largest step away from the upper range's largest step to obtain -3.9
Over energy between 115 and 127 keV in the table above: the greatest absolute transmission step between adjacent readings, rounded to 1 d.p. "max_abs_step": 1.0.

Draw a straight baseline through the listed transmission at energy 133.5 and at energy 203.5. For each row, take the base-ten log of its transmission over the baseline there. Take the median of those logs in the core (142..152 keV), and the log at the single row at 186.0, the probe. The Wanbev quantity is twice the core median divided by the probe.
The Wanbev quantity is 24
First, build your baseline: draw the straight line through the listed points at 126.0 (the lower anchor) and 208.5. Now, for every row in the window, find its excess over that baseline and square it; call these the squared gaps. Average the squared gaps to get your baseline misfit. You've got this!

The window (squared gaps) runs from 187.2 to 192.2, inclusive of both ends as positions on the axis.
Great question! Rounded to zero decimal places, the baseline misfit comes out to 0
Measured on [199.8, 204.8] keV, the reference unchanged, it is 5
